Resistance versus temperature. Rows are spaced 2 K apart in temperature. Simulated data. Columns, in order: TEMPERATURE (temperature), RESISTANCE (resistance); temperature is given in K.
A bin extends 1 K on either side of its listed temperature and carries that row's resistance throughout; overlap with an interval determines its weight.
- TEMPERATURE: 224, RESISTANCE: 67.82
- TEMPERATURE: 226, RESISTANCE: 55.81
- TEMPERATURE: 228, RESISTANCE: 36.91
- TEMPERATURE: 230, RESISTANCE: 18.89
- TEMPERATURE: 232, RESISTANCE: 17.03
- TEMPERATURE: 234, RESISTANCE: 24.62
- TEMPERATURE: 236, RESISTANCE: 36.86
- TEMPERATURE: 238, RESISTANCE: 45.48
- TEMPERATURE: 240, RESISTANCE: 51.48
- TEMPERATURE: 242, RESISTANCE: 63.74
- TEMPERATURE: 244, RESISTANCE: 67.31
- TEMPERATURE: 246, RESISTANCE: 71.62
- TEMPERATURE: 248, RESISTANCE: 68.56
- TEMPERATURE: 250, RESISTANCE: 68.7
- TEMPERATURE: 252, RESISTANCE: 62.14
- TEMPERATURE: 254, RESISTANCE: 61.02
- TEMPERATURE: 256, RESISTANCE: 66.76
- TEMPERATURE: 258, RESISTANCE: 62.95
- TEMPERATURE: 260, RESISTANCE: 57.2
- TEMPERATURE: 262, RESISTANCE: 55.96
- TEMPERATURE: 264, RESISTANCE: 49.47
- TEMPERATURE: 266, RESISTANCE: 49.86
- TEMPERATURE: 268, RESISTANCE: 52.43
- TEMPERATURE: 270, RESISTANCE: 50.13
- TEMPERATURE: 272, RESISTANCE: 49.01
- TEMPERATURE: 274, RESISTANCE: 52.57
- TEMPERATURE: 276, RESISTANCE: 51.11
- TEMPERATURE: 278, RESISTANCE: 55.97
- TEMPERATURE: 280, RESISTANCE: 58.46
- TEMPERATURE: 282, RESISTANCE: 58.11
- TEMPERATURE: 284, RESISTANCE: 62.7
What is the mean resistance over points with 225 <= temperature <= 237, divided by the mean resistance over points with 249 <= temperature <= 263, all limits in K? 0.51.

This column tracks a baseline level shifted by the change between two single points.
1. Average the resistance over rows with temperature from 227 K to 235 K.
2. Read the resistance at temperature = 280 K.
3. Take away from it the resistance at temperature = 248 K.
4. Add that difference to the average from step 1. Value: 14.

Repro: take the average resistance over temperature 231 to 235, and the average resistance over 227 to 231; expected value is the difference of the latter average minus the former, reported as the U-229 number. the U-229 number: 7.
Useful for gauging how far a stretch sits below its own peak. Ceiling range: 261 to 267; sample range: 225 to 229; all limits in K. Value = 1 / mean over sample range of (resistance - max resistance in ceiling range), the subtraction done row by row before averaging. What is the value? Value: -0.10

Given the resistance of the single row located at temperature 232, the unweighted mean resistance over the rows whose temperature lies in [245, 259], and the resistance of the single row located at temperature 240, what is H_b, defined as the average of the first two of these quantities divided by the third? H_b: 0.8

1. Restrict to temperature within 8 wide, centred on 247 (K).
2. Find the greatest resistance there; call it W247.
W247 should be 71.62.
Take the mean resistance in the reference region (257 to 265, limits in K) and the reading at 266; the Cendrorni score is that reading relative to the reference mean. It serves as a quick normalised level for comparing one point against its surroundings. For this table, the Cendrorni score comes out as 0.88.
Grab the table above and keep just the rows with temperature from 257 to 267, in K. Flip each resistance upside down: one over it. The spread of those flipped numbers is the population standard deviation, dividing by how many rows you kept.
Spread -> 0.0016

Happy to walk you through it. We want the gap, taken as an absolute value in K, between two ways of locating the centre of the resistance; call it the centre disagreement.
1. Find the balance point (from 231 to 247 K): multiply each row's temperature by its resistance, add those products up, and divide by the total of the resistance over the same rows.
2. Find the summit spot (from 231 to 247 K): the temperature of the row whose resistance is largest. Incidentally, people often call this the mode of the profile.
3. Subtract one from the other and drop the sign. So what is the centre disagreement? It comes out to 5.2 K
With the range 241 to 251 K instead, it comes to 0.1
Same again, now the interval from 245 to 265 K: 8.5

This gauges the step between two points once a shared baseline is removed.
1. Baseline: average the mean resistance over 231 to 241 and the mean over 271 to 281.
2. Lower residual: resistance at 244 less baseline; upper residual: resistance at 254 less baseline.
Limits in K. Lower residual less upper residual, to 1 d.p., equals 6.3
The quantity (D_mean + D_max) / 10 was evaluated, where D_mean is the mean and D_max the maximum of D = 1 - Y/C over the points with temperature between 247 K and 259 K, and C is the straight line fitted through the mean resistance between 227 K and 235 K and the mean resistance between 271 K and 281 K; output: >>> -0.12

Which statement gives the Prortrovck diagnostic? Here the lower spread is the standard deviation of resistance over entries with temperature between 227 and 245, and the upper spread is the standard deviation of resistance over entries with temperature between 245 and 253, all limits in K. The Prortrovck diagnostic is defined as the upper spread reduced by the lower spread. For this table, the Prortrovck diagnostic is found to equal -14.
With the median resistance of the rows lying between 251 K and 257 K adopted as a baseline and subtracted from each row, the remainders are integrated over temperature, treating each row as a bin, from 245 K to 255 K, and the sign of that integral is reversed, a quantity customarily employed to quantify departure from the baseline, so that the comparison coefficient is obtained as -43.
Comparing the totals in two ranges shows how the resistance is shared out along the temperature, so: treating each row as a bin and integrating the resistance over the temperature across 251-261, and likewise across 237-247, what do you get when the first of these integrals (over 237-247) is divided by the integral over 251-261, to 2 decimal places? 0.97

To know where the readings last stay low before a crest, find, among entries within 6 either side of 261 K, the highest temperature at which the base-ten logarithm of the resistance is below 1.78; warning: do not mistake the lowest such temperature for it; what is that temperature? 266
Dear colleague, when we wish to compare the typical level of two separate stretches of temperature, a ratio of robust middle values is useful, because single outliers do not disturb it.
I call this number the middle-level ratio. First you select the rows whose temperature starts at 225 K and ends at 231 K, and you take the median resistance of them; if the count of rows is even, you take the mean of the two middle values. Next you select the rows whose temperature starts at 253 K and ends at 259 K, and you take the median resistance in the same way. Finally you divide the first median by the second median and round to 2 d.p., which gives 0.59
